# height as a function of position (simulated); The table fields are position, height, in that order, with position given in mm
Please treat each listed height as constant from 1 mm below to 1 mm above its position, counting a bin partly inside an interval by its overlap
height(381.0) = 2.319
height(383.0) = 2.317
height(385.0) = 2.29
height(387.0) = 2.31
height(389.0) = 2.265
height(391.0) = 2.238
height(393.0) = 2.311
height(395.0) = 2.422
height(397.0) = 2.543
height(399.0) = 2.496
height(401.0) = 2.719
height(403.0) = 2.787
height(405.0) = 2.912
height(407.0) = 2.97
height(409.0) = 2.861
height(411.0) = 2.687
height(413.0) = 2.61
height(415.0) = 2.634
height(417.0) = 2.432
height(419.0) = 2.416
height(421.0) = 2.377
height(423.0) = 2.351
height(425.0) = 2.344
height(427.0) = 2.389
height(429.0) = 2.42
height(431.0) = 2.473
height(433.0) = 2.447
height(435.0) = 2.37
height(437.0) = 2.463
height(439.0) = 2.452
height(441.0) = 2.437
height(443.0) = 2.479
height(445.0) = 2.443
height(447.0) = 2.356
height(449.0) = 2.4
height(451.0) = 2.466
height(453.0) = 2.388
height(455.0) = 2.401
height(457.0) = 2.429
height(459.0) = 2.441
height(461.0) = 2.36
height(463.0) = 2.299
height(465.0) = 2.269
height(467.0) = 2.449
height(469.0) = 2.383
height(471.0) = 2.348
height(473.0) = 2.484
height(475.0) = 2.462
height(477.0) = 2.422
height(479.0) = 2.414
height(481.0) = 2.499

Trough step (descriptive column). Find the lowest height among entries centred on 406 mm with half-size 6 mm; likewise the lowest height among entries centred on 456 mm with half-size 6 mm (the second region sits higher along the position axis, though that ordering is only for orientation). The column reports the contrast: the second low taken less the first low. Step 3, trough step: -0.33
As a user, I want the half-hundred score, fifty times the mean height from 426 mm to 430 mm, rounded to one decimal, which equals 120.2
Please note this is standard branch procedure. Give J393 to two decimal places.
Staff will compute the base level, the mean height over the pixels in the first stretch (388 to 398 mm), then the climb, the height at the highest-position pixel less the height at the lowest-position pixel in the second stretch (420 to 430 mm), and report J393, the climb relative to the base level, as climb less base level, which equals -2.31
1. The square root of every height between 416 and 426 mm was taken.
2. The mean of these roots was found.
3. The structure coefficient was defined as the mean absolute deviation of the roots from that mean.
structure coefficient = 0.0104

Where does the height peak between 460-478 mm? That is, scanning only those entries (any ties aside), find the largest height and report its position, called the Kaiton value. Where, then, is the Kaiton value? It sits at 473.0 mm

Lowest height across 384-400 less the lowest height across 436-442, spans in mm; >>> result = -0.20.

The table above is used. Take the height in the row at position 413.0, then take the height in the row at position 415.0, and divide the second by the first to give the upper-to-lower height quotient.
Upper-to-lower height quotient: 1.01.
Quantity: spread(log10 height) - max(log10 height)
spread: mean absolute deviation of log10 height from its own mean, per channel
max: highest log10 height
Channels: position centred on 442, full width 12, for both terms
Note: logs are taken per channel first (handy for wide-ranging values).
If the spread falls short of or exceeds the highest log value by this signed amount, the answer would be -0.389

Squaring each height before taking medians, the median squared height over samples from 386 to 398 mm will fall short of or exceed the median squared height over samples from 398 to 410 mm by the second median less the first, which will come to 2.64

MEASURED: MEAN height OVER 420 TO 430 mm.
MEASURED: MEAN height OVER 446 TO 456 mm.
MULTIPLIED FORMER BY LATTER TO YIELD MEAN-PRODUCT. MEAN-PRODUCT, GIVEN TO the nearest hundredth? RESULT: 5.71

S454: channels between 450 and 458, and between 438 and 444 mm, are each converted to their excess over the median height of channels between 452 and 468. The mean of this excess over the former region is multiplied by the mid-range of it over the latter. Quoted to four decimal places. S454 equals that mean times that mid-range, 0.0017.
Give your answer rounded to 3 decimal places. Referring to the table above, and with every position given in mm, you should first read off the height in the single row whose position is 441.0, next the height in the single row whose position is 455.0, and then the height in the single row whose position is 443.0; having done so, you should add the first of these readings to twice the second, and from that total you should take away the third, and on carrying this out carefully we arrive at 4.760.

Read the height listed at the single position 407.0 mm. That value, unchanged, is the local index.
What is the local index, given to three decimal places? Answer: 2.970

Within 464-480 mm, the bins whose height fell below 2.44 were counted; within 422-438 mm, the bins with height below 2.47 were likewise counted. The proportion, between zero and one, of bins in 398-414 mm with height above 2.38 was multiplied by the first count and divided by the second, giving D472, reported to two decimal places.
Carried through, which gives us 0.71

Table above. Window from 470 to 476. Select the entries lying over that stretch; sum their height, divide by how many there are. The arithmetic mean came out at 2.43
